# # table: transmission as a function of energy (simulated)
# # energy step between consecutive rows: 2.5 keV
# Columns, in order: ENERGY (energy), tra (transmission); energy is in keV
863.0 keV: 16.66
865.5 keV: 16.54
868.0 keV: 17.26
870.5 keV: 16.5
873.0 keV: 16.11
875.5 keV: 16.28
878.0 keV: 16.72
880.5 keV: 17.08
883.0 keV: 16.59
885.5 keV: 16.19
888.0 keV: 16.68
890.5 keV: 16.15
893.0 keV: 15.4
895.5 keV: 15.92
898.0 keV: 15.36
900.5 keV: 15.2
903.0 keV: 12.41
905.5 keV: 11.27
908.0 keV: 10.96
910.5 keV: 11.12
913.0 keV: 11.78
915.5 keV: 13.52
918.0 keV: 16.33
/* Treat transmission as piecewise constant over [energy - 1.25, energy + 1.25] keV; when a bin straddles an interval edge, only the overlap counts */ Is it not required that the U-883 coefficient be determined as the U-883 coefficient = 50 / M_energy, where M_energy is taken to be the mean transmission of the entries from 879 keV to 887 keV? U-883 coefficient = 3.0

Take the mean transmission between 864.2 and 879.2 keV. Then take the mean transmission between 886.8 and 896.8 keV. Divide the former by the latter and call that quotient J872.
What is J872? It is 1.03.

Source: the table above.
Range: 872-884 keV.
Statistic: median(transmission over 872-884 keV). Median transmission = 16.6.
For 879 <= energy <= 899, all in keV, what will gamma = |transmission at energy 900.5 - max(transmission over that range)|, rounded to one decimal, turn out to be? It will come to 1.9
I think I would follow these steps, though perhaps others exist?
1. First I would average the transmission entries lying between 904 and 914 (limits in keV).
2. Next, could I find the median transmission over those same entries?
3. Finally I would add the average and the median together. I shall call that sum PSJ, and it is 22.5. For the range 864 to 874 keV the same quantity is 33.1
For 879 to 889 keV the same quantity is 33.3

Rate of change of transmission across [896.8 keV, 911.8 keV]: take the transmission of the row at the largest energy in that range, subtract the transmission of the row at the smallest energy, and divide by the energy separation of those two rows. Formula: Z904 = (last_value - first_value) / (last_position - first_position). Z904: -0.34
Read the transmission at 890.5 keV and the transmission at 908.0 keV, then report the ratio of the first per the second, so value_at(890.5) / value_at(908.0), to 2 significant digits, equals 1.5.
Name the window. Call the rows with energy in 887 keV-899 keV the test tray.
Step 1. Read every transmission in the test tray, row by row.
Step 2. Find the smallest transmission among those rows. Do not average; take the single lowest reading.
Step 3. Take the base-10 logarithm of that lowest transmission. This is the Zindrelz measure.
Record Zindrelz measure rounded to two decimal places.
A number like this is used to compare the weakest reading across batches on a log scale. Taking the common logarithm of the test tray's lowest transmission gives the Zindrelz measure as 1.19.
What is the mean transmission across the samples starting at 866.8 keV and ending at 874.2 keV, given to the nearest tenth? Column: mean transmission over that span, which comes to 16.6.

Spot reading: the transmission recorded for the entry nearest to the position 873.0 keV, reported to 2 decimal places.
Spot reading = 16.11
